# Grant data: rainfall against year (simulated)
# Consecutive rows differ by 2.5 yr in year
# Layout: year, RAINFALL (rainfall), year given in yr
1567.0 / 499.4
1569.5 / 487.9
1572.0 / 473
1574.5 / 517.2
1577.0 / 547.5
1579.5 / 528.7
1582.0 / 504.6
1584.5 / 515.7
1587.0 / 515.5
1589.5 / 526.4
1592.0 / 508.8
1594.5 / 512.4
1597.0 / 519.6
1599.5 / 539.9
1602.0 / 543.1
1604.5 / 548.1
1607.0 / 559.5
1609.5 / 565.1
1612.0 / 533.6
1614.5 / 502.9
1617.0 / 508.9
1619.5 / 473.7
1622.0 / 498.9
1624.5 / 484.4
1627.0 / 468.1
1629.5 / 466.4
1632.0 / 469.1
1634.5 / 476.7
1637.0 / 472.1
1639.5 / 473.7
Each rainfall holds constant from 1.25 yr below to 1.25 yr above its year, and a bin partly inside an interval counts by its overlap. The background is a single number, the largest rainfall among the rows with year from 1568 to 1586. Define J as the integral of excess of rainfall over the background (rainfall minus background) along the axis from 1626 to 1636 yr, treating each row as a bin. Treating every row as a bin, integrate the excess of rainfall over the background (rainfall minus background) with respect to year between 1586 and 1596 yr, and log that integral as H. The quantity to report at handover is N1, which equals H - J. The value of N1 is 457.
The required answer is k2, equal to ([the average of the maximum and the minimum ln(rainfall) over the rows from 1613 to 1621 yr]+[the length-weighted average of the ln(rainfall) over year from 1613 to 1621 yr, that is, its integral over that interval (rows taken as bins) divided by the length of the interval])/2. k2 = 6.20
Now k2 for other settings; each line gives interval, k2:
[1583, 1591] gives 6.25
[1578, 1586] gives 6.25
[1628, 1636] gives 6.16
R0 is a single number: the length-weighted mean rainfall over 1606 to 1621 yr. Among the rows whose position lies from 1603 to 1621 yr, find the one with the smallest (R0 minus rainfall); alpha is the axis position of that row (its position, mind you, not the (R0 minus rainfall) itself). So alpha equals 1609.5 yr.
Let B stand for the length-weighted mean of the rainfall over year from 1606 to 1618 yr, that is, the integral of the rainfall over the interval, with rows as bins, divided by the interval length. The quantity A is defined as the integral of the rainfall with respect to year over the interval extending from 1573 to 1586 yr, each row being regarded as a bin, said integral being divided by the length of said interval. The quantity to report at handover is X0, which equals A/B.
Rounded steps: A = 522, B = 534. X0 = 0.98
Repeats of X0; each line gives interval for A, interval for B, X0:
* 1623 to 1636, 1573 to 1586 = 0.91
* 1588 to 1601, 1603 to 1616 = 0.96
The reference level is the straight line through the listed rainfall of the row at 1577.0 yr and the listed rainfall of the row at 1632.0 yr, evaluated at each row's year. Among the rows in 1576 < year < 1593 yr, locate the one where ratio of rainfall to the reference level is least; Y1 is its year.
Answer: 1582.0 yr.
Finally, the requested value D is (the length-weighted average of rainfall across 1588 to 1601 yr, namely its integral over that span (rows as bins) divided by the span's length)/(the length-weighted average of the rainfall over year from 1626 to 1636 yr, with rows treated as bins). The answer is 1.11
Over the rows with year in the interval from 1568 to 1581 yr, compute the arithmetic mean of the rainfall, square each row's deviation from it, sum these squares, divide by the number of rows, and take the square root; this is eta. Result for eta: 27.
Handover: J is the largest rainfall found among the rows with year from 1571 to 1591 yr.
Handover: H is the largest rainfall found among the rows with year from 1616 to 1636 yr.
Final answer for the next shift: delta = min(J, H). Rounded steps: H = 508.9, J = 547.5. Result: 509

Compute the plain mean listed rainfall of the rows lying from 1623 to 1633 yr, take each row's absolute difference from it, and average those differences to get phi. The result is 6.2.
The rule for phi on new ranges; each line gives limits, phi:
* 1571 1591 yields 13.9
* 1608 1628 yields 23.6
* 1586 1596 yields 5.3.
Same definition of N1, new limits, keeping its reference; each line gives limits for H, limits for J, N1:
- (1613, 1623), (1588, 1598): -197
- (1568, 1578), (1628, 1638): 342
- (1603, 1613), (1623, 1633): 791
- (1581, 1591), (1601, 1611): -381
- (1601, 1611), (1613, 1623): 567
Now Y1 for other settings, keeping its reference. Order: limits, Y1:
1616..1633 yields 1619.5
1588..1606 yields 1592.0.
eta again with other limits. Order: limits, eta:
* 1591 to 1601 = 12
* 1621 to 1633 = 13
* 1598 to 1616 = 19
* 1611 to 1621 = 21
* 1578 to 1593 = 9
